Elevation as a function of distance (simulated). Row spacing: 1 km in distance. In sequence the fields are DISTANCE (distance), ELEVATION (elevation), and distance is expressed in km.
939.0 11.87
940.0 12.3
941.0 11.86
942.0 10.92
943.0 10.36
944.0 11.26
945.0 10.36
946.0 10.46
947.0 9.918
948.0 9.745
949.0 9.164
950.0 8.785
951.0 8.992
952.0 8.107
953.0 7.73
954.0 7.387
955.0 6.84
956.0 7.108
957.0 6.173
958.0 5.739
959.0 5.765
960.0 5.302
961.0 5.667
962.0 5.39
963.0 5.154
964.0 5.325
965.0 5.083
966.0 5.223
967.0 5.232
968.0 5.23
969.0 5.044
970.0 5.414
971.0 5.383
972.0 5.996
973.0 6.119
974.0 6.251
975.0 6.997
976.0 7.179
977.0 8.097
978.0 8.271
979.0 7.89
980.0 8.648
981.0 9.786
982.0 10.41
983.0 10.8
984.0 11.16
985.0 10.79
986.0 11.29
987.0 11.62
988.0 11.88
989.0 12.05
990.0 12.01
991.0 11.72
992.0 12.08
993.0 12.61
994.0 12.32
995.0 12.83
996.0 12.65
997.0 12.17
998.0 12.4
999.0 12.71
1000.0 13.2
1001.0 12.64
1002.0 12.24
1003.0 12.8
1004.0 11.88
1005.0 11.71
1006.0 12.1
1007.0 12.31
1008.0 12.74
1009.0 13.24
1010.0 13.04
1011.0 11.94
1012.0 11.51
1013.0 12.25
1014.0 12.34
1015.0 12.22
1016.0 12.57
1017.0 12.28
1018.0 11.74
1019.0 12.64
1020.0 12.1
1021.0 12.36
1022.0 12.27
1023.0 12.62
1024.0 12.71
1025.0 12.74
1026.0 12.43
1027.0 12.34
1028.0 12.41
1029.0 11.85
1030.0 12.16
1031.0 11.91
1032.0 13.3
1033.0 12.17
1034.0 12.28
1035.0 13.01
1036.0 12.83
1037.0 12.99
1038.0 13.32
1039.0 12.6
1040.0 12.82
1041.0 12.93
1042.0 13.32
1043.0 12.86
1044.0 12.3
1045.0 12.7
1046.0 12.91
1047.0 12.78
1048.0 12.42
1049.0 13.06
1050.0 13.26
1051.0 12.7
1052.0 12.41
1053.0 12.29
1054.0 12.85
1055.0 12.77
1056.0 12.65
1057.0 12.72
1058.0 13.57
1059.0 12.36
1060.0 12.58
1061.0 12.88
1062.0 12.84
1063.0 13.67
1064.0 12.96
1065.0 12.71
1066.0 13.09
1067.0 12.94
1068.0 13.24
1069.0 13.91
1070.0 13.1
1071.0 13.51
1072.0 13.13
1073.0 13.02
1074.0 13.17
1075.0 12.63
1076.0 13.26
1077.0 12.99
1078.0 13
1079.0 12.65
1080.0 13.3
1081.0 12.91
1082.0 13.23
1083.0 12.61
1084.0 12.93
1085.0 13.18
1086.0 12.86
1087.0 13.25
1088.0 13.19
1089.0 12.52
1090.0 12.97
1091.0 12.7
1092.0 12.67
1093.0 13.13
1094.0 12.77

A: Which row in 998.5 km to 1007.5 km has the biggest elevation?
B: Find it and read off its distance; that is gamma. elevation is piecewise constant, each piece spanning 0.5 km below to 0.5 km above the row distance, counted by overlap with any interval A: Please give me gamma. 1000.0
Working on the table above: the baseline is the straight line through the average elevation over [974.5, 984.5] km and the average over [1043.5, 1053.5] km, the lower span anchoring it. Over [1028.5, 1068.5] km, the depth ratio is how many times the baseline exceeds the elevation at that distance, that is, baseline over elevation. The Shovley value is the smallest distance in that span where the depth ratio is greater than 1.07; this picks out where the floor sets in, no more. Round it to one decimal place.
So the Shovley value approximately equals 1059.0 km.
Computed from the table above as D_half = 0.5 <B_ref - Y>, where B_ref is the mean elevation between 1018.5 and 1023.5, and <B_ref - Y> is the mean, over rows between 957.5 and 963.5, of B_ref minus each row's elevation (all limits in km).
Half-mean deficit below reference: 3.4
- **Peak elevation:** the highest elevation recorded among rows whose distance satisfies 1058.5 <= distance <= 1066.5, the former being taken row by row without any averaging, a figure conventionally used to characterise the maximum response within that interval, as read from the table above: 13.67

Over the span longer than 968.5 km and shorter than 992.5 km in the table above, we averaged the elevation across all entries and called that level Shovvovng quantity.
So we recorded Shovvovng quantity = 9.0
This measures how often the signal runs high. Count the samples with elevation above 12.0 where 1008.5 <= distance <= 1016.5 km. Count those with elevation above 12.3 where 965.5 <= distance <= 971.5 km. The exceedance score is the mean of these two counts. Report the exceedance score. 3.0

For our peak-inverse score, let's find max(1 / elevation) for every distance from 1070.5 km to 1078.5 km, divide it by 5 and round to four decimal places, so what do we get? 0.0158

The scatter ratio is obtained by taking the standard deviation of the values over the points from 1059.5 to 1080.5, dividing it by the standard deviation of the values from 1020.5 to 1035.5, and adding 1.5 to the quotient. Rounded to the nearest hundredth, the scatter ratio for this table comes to 2.37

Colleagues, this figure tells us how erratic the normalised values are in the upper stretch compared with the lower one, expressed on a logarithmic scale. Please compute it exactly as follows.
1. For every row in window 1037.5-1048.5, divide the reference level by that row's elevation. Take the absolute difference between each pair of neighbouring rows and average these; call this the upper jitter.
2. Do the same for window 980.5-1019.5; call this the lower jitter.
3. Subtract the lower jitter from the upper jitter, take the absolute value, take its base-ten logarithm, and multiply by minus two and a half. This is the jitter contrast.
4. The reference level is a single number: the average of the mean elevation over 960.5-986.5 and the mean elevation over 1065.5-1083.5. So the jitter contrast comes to 5.4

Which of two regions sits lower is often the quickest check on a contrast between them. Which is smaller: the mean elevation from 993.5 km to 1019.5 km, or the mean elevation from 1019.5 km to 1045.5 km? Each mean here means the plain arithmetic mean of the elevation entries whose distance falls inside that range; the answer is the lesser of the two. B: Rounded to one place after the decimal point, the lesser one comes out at 12.4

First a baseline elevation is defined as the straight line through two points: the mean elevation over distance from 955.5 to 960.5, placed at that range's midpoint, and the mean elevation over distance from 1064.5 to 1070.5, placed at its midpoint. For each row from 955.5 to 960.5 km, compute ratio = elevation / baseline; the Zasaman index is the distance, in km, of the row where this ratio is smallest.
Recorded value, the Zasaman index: 960.0 km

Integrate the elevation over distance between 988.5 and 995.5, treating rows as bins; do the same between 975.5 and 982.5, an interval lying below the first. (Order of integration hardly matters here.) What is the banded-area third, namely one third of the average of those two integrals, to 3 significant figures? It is 24.3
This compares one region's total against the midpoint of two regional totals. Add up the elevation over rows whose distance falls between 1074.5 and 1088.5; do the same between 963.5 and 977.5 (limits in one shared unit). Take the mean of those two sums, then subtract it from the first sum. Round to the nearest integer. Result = 50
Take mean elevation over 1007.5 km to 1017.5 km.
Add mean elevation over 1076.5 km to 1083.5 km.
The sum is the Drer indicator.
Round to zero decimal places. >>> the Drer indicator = 25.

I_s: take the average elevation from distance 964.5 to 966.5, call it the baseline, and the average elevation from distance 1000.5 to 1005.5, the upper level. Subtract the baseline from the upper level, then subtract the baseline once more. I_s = 2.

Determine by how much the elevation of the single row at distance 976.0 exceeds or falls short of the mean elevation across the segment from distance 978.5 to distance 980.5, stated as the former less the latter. -1.1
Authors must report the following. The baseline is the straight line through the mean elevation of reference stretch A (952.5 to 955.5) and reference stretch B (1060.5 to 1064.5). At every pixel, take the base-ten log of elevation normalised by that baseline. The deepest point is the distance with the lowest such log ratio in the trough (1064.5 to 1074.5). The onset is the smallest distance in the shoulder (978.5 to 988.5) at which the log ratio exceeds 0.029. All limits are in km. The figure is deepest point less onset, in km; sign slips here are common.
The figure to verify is 92 km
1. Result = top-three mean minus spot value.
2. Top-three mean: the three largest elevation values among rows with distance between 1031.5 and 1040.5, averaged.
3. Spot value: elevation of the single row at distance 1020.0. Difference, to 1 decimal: 1.1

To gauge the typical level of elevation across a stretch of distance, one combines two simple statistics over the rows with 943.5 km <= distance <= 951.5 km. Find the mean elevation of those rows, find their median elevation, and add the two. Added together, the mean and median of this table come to 19.7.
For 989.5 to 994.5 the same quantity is 24.2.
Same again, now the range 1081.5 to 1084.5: 25.9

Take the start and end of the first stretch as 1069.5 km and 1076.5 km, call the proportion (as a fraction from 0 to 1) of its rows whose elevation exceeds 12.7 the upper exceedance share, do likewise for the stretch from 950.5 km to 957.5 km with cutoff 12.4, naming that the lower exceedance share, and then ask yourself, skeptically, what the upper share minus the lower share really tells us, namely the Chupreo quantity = 0.86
